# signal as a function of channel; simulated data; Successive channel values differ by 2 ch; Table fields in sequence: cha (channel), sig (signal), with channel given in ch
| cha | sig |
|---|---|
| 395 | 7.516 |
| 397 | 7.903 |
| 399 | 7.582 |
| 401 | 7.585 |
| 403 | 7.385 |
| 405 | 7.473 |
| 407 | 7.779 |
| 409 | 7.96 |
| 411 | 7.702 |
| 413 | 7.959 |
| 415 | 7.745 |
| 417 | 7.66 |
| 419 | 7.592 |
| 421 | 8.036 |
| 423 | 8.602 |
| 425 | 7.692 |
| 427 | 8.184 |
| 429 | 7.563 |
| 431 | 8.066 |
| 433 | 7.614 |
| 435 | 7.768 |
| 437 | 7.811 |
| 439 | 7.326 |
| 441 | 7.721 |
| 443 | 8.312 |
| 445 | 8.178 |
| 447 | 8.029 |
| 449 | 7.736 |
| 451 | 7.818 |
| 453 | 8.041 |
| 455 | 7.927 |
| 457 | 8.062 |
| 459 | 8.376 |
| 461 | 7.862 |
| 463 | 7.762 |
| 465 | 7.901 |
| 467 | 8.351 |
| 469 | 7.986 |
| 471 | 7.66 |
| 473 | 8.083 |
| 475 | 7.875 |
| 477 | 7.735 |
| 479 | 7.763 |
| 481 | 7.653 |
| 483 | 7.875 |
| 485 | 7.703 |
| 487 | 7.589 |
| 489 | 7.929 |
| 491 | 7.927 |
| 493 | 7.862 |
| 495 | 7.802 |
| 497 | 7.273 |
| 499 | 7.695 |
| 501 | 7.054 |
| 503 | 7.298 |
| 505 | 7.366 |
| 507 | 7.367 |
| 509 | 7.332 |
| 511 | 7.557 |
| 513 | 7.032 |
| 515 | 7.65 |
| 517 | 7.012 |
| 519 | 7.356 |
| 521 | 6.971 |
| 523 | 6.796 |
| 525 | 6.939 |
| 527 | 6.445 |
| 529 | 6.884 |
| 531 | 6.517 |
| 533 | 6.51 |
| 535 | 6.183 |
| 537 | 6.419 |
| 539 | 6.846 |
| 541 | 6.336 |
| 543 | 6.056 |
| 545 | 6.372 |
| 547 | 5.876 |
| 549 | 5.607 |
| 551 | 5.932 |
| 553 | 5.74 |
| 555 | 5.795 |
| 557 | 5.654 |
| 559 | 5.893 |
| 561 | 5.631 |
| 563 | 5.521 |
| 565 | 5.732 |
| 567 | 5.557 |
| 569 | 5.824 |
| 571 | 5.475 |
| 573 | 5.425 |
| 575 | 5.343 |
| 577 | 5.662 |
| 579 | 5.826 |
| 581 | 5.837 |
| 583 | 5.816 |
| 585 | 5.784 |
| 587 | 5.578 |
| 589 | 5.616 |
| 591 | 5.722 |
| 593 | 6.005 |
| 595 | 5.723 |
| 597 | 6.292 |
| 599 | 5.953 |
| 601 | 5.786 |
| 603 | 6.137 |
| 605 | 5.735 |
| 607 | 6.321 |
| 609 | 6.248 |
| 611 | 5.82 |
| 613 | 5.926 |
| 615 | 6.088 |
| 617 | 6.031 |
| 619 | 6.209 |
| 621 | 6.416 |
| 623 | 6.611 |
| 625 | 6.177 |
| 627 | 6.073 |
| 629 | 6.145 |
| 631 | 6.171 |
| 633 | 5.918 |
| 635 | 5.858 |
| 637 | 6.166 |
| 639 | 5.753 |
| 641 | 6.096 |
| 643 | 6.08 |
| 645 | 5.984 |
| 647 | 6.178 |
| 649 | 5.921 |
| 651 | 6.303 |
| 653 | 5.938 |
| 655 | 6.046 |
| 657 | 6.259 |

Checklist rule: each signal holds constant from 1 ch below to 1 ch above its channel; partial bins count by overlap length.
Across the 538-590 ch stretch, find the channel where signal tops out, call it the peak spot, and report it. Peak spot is 539 ch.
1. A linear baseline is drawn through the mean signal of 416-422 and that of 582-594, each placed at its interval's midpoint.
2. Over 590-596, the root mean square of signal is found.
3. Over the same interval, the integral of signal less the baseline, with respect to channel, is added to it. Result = 6.6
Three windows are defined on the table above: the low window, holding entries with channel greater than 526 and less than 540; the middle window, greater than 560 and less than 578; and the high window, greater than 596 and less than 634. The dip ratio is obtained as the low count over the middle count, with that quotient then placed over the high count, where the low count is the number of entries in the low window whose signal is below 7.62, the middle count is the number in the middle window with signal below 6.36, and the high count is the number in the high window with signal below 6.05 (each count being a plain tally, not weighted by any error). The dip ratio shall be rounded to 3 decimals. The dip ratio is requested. 0.111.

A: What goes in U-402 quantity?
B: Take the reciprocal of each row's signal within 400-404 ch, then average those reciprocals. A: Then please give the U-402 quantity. 0.134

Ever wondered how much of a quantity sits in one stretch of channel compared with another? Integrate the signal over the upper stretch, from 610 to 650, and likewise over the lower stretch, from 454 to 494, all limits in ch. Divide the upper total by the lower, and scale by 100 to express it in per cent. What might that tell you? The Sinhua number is 77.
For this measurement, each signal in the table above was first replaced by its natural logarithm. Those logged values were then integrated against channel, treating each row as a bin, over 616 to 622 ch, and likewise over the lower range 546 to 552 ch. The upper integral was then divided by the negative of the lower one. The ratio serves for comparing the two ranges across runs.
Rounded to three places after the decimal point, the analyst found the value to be -1.039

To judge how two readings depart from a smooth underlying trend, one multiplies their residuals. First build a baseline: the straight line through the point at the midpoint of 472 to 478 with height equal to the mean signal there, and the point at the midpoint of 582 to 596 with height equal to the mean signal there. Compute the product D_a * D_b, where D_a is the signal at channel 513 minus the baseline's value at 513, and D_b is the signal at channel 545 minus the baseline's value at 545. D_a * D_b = 0.031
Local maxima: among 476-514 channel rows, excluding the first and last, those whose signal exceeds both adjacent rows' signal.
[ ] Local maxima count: 6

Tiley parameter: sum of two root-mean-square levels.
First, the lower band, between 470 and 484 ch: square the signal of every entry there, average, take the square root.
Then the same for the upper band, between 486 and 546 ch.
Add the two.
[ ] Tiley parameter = 14.91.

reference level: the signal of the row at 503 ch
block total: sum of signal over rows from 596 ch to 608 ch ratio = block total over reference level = 5.0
